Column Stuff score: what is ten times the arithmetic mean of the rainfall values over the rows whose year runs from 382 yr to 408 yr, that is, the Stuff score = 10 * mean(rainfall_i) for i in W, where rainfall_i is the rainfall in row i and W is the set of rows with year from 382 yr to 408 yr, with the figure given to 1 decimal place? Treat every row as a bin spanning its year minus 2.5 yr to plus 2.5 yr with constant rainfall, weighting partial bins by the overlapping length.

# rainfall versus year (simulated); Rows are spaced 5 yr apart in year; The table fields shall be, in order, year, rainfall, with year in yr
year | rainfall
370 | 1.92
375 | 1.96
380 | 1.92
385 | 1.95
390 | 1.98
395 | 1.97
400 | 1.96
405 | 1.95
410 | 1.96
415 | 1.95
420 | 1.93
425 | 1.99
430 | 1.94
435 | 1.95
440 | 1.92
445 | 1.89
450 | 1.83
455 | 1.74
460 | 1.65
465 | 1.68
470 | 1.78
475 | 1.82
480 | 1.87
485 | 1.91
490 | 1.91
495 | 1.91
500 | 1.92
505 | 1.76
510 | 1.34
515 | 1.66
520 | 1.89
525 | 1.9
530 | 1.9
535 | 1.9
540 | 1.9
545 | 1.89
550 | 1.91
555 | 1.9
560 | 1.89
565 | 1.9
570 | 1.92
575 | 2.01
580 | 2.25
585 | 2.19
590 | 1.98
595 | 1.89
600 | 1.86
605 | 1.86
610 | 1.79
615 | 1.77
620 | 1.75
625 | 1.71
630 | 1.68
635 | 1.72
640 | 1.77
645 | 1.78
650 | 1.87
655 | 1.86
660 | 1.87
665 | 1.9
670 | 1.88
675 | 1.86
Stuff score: 19.6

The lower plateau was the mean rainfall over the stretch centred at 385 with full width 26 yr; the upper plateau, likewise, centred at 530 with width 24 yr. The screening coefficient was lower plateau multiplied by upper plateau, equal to 3.7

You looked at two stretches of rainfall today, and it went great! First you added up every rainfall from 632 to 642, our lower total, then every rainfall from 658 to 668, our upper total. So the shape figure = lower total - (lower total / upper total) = 2.56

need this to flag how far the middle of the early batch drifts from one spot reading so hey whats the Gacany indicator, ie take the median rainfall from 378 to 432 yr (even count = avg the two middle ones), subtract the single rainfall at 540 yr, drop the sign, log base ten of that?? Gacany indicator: -1.3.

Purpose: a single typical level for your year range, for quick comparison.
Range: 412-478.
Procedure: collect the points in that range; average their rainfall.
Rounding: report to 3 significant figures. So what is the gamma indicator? 1.85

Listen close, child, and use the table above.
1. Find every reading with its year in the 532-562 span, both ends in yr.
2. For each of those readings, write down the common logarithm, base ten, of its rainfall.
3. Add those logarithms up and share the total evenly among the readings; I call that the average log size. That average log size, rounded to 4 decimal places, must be 0.2784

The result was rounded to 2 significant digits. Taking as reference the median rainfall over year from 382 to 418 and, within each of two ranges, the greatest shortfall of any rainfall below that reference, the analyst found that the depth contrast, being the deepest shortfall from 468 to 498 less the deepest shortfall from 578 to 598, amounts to 0.11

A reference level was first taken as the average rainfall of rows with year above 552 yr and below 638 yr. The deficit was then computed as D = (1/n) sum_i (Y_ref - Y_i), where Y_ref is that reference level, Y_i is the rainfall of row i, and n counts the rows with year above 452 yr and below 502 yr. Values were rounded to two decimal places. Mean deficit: 0.07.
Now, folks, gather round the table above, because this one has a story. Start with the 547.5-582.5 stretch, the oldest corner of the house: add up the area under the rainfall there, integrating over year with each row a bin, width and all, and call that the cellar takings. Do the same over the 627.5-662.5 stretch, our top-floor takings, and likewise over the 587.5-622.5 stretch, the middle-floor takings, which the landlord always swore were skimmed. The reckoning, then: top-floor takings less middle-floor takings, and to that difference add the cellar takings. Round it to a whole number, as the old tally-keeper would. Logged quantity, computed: 67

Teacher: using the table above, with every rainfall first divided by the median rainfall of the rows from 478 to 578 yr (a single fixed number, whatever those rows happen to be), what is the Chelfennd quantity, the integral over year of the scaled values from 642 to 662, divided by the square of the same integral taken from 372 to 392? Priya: 0.046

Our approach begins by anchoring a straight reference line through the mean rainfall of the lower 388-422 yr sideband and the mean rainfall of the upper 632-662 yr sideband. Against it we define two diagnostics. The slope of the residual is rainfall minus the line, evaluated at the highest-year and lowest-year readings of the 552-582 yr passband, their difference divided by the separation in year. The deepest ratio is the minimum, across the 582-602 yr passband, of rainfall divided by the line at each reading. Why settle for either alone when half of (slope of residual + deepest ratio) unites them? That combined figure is 0.513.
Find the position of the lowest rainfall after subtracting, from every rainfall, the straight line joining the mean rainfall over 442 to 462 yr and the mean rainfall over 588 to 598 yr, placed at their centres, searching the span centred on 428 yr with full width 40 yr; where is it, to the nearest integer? 445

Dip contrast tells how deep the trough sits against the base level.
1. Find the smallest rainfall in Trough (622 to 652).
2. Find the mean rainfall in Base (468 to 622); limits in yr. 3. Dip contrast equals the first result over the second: 0.896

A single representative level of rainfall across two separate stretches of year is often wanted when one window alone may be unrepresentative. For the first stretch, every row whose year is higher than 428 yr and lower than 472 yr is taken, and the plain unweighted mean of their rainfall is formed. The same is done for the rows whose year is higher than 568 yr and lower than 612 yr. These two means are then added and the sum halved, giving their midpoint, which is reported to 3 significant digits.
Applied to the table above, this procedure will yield 1.90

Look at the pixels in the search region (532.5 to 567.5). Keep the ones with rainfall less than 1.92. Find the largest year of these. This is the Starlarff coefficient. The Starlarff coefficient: 565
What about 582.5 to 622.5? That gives 620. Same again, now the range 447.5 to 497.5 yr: 495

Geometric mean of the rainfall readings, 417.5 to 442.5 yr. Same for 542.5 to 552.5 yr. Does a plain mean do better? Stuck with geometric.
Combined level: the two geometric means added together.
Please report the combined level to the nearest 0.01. 3.85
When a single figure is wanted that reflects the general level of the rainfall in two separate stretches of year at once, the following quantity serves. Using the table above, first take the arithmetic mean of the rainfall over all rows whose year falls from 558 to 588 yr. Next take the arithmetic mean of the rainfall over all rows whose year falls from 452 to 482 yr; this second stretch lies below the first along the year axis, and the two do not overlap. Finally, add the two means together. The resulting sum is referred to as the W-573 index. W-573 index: 3.78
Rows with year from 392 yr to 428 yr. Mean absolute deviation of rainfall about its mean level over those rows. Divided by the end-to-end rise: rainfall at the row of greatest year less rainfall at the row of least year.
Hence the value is 0.65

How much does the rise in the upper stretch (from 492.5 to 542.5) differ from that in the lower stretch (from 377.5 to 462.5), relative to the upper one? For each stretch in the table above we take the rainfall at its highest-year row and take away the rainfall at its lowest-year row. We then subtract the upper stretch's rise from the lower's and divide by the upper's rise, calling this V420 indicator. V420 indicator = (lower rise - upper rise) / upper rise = 26.0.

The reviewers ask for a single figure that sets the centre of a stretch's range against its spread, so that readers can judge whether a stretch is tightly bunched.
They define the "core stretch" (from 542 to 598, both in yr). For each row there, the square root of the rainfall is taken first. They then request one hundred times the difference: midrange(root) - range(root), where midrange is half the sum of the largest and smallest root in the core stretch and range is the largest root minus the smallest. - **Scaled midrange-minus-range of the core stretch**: 131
